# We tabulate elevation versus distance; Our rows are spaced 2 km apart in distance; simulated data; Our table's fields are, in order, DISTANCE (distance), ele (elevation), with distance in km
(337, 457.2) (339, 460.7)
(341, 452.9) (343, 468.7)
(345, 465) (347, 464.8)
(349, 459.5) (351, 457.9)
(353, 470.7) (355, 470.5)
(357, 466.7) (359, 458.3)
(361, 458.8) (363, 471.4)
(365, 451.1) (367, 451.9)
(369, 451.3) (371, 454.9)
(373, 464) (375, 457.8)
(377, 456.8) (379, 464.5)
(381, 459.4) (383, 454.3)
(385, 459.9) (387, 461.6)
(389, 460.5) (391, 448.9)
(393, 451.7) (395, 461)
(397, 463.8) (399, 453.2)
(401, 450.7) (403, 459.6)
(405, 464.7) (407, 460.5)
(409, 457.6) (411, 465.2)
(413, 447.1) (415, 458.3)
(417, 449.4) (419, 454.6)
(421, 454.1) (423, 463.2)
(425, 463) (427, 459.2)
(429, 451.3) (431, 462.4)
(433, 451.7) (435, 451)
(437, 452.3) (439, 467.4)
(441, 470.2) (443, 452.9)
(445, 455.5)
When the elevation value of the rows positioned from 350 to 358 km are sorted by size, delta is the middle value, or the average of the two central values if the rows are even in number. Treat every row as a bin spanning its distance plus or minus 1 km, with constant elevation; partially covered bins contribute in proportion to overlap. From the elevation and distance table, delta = 469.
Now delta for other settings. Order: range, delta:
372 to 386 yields 459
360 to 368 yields 455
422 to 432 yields 462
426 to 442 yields 456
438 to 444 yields 467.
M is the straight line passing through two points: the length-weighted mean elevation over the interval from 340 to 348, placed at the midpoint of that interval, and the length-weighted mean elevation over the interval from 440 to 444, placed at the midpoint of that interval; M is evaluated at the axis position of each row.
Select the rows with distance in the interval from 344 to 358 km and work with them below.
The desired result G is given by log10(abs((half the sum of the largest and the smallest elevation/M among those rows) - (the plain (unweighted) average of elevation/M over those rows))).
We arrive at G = -2.8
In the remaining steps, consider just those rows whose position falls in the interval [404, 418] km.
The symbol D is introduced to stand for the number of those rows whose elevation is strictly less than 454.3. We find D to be 2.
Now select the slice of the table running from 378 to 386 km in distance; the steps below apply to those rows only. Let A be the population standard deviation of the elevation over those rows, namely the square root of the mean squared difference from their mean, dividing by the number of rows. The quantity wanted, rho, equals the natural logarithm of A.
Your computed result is 1.3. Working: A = 3.6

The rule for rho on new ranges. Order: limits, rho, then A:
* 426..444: 2.0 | 7.1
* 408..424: 1.8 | 5.8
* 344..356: 1.6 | 4.9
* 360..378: 1.8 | 6.3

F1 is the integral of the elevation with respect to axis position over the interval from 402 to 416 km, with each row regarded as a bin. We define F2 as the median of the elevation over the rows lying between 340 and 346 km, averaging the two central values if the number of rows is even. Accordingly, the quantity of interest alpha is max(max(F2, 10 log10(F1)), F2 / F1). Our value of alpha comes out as 465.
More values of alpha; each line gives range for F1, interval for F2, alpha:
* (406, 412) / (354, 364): 467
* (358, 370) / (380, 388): 460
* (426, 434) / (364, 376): 453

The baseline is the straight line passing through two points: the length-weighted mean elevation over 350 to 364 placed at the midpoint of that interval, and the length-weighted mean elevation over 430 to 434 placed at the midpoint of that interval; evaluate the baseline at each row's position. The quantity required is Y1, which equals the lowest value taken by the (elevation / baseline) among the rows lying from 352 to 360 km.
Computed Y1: 0.986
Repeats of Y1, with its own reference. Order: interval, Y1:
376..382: 0.987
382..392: 0.973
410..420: 0.974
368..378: 0.973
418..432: 0.987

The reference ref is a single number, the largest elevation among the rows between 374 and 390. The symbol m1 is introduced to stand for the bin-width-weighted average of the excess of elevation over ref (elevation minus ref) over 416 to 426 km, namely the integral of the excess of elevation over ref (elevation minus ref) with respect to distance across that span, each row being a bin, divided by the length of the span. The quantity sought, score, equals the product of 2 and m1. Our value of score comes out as -15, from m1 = -7.6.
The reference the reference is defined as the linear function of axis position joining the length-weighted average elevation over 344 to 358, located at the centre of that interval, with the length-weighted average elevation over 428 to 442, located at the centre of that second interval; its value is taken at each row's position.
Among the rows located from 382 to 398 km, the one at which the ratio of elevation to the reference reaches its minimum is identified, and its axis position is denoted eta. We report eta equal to 391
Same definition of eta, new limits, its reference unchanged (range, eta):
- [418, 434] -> 429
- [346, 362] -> 351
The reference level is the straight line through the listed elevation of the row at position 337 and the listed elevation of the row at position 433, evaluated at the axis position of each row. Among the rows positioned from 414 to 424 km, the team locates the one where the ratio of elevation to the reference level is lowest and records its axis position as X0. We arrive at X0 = 417 km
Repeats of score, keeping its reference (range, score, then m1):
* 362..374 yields -14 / -7.1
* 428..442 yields -13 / -6.5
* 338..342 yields -15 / -7.7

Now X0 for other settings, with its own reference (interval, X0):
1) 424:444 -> 429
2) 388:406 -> 391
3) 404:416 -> 413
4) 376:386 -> 383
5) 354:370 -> 365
